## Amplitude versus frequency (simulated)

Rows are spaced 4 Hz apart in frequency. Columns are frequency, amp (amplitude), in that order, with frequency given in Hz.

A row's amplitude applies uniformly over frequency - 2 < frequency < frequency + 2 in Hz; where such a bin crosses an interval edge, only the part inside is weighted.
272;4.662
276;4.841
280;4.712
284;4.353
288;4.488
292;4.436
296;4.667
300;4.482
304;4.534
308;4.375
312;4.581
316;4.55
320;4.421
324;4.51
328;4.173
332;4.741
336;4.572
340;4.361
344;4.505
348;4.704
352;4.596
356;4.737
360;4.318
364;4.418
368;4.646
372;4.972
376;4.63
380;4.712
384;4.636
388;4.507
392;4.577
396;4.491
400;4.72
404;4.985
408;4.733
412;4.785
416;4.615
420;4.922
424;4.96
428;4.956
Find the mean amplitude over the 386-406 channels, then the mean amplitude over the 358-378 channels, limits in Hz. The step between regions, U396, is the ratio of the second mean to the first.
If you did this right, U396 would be 0.99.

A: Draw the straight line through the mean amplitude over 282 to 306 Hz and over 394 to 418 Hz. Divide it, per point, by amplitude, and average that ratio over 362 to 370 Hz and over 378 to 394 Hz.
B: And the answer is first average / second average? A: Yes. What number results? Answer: 1.01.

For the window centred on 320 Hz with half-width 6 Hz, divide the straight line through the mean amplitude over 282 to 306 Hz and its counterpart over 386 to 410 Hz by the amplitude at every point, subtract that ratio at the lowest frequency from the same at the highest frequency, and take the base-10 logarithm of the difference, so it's -1.9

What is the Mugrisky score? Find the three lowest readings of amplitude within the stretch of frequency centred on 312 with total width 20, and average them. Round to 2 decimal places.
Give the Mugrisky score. 4.44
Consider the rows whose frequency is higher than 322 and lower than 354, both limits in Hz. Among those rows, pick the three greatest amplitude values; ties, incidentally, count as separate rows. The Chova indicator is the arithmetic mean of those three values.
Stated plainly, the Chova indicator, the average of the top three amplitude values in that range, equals 4.68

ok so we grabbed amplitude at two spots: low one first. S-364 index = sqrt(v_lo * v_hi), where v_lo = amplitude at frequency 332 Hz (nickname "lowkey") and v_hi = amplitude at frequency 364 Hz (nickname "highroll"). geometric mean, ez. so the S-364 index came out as 4.58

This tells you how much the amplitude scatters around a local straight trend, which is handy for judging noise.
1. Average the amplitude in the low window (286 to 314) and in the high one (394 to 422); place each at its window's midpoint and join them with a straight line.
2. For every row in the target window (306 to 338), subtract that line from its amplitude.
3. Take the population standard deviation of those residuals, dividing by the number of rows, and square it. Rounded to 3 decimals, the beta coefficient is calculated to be 0.024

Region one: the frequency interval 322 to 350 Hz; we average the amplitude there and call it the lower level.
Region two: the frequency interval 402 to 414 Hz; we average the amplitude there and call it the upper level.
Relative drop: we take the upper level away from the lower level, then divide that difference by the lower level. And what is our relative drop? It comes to -0.07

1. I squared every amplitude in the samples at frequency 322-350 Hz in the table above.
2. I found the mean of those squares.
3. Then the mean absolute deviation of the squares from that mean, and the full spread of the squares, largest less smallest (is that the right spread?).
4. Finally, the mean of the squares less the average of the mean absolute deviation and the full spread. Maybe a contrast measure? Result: 17.2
